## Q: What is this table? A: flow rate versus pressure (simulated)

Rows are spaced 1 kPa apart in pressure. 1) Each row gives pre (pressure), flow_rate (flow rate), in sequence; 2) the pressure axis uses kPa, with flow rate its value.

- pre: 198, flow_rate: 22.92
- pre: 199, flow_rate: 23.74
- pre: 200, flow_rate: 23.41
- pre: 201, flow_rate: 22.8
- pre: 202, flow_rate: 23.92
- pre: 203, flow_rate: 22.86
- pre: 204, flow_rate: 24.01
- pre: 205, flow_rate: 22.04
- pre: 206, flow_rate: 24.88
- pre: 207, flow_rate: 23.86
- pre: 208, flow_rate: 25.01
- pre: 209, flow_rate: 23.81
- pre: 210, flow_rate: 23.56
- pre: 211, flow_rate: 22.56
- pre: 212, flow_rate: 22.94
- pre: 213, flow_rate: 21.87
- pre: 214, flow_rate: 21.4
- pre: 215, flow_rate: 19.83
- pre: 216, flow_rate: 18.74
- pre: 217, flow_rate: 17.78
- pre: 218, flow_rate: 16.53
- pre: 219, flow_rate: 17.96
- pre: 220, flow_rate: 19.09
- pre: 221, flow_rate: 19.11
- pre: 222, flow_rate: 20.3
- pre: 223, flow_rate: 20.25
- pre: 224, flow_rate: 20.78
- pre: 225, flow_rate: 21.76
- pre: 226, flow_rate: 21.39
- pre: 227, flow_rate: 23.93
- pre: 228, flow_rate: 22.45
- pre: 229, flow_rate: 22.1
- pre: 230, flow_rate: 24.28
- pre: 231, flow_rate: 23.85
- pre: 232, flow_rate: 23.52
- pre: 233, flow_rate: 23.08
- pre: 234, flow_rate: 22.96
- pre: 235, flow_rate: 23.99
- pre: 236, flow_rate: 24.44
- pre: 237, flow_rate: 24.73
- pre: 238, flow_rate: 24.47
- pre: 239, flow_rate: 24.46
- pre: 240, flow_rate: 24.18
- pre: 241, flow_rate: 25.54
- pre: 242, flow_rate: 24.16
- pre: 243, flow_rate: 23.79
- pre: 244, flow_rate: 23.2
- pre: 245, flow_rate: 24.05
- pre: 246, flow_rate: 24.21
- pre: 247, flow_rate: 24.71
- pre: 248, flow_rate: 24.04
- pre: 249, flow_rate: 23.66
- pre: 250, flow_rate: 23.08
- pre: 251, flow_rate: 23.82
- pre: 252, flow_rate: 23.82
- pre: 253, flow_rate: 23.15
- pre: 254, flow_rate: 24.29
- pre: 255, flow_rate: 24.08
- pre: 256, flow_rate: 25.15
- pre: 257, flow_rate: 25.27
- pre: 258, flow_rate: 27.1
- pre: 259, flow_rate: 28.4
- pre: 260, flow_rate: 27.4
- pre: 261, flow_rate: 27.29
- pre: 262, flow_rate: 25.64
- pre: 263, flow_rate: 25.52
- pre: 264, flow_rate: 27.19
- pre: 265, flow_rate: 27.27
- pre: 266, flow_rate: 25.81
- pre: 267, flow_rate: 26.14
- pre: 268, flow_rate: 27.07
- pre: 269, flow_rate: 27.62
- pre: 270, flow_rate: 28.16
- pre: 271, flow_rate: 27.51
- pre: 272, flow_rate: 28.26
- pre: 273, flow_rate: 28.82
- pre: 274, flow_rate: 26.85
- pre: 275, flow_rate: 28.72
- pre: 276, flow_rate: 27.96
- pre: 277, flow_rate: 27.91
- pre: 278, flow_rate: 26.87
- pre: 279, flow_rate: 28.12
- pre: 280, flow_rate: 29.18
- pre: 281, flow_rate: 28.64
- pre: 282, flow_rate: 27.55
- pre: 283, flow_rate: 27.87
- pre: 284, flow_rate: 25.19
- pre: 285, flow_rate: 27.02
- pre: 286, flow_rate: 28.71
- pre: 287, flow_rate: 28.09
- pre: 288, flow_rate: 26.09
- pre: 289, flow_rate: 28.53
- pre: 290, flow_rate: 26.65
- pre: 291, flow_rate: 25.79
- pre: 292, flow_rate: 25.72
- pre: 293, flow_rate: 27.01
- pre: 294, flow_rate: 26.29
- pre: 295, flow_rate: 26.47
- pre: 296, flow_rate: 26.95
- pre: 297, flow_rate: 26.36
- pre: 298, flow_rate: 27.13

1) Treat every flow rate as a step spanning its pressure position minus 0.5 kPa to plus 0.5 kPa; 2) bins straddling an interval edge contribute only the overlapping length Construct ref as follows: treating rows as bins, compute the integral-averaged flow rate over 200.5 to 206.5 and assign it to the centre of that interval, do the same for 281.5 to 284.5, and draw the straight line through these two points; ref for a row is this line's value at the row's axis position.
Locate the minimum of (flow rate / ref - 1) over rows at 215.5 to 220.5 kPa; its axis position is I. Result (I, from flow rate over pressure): 218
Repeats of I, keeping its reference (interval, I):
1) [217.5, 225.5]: 218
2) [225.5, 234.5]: 226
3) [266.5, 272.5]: 267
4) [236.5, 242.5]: 242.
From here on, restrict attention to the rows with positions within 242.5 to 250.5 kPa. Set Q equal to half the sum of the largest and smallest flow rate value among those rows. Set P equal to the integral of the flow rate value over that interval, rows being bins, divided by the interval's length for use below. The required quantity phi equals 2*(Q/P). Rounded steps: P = 23.8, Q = 24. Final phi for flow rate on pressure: 2.00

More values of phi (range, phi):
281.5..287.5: 1.97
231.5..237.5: 2.00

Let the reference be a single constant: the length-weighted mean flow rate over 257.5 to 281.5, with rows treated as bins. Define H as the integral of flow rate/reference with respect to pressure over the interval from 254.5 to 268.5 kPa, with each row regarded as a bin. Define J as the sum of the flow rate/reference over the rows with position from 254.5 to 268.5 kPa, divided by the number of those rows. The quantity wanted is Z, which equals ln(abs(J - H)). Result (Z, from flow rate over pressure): 2.52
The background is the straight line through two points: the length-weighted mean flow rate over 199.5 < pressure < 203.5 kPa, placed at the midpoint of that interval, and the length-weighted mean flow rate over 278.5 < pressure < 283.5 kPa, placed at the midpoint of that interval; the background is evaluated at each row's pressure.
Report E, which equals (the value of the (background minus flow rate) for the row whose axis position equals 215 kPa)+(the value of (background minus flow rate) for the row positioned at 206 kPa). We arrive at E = 2.9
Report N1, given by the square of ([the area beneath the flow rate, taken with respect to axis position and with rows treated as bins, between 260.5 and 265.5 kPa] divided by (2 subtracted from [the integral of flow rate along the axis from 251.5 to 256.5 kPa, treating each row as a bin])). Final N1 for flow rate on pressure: 1.26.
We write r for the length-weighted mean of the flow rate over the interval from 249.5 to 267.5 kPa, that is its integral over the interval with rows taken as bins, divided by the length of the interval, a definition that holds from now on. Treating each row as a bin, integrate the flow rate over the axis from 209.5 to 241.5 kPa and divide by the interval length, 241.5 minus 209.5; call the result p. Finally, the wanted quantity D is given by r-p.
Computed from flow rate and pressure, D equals 3.6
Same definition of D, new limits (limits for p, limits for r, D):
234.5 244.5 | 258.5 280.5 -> 3.1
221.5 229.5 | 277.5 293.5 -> 5.7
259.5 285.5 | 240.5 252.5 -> -3.4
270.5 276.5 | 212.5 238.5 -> -6.5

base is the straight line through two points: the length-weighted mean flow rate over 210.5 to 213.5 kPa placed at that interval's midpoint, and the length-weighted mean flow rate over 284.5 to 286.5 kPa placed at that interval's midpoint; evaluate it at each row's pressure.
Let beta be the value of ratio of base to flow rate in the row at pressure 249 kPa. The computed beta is 1.06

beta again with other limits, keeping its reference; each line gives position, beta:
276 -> 0.97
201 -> 0.95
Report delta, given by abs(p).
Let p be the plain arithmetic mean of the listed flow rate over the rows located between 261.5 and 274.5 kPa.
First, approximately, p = 27.1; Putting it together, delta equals 27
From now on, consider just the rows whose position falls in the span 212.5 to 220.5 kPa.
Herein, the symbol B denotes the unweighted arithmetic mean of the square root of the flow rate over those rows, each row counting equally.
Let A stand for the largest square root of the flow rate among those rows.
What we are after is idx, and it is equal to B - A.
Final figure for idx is -0.30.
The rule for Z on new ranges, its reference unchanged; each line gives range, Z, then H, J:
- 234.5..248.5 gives 2.44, 12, 0.88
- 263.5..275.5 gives 2.40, 12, 1.00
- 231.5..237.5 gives 1.47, 5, 0.87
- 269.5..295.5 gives 3.22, 26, 1.00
